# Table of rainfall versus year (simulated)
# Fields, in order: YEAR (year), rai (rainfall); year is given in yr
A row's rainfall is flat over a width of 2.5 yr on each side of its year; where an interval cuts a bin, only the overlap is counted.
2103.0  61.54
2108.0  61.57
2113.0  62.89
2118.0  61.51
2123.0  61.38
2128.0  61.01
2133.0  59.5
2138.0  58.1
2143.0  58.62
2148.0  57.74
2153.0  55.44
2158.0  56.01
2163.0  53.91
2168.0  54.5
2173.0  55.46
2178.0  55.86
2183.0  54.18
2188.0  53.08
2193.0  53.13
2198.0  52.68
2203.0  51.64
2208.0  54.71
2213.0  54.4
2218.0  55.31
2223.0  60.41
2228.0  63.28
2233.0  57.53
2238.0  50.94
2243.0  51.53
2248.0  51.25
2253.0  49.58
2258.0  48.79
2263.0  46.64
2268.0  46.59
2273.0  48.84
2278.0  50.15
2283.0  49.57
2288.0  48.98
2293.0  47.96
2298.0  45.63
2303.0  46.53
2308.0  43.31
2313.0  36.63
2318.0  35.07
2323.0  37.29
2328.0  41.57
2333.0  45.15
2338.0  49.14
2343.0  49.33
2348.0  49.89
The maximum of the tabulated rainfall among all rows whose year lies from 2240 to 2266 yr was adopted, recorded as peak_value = 51.53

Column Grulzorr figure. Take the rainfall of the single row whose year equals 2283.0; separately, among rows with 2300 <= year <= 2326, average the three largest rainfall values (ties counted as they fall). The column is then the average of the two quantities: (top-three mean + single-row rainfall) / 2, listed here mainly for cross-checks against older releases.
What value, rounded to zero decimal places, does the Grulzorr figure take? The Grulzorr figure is 46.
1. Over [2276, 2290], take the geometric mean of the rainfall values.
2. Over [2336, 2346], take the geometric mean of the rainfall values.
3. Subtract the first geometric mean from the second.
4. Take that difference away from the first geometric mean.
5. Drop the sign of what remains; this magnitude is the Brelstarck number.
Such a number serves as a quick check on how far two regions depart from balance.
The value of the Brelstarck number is 50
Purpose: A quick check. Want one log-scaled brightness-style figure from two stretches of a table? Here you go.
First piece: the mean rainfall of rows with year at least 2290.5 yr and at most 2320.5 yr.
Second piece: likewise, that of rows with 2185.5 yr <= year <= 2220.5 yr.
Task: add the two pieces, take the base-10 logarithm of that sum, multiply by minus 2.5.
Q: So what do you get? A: -4.96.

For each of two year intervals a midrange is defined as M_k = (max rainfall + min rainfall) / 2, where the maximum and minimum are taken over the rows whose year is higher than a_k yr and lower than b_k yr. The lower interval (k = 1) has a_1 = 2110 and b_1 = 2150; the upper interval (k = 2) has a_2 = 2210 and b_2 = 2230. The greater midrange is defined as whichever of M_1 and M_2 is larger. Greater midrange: 60.3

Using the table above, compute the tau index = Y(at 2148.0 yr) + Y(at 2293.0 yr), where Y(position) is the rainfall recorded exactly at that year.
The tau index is 106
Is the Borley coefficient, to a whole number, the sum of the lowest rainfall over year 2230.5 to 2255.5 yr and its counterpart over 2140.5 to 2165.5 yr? 103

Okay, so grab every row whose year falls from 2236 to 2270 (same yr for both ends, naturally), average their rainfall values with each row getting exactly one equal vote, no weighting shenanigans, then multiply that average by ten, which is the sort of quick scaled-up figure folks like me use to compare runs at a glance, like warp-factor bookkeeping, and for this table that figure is 493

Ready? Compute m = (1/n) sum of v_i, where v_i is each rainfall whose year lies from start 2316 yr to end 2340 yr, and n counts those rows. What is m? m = 42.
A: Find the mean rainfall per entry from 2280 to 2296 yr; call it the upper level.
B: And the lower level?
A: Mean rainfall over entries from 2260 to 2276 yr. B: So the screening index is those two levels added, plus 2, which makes 98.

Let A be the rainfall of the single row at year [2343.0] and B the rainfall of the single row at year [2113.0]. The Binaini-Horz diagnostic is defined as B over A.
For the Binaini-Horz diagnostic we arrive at 1.27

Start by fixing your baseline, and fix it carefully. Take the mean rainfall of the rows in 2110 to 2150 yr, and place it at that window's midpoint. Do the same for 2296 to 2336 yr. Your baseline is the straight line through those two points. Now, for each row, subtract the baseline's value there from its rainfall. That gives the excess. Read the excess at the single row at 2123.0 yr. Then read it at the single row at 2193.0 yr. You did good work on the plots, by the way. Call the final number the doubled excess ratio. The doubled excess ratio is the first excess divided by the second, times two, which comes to -1.6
